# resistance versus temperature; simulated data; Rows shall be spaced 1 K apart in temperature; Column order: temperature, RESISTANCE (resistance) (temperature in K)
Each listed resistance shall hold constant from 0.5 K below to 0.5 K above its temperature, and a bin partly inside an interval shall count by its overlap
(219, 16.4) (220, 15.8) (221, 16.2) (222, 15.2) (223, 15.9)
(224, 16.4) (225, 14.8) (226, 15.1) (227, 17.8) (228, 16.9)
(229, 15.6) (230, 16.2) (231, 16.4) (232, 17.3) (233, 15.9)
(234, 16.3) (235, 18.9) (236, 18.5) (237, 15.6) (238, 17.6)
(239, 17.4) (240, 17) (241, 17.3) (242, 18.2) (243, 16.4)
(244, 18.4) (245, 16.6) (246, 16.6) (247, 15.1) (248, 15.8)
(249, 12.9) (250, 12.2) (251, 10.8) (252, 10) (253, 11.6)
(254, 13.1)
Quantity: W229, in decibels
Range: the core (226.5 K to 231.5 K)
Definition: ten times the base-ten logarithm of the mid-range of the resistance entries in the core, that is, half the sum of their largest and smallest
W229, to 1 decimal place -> 12.2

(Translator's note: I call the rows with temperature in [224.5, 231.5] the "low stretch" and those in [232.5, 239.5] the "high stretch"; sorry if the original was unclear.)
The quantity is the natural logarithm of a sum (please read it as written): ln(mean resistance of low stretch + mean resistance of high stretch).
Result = 3.51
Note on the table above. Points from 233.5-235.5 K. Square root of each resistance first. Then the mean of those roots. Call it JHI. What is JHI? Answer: 4.19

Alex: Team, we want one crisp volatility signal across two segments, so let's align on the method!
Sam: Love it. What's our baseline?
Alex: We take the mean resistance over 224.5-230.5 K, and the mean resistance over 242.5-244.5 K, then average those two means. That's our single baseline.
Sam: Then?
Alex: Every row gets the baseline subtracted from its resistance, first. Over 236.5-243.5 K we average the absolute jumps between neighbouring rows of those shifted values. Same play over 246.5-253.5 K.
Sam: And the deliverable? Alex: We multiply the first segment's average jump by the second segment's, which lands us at 1.26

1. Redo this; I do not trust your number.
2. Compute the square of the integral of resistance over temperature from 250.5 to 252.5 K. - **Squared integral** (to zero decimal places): 433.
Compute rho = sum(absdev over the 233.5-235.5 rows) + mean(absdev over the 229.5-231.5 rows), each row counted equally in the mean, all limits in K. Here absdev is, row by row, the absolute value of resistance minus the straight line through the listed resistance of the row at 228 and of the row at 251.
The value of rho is 5.1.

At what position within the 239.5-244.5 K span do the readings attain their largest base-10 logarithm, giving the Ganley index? 244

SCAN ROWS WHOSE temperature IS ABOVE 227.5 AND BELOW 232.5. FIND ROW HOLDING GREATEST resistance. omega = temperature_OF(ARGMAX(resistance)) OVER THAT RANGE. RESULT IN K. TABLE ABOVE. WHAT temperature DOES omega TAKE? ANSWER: 232 K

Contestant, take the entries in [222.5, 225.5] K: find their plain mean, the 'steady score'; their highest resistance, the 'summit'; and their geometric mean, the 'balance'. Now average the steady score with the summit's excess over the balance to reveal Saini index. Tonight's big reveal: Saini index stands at 8.21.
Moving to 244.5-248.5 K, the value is 8.31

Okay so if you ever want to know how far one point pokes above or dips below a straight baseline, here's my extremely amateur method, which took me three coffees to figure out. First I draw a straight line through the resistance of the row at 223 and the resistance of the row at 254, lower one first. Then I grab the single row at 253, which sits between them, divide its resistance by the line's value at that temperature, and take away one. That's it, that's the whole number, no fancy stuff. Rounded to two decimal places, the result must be -0.12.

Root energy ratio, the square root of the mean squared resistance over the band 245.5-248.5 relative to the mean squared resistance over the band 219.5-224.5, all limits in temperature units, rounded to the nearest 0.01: 1.00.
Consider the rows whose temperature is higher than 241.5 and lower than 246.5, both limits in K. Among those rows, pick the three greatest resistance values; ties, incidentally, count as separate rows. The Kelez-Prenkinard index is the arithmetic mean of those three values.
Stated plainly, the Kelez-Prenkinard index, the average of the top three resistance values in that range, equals 17.7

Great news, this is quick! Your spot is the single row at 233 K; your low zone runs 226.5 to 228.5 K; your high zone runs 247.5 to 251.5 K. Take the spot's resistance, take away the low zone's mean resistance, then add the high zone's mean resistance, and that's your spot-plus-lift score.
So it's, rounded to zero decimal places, 11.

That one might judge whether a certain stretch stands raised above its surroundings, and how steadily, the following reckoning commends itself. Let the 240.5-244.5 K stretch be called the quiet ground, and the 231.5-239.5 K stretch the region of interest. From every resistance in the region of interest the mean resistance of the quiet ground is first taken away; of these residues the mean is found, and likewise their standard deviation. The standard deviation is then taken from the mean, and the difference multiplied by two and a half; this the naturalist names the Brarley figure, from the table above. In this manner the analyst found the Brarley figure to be -4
